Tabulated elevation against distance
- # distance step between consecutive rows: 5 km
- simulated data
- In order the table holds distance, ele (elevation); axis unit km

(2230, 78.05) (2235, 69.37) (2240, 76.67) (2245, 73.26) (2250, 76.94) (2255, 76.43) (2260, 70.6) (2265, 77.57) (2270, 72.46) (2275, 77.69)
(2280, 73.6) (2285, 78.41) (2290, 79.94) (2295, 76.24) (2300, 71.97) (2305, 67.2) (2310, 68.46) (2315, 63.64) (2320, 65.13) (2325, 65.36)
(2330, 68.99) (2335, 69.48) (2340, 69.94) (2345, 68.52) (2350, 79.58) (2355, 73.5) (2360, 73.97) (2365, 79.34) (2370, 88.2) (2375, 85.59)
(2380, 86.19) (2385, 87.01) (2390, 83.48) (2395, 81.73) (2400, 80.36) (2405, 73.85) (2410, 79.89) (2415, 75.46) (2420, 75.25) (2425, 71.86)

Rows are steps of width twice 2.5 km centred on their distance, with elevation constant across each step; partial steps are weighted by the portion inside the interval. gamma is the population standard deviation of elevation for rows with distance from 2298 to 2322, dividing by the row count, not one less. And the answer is 2.9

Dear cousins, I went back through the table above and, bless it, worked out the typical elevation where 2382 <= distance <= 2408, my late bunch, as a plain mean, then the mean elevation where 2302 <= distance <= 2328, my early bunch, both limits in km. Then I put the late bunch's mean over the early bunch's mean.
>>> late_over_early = 1.23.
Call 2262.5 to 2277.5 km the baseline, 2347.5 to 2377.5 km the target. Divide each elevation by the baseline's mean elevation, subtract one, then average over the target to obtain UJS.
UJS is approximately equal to 0.054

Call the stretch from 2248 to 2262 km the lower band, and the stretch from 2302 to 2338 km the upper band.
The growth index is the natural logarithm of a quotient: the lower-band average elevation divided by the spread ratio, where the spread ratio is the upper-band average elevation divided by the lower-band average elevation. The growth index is 4.42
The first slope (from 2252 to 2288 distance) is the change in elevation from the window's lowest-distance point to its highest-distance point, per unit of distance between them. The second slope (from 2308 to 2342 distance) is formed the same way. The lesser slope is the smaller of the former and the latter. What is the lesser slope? 0.05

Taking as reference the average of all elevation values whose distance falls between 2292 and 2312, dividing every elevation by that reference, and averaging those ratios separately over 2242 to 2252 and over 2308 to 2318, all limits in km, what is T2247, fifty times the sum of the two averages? 99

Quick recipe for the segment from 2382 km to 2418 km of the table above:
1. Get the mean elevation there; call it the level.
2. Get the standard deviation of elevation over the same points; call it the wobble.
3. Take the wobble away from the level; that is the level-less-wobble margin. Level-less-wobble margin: 76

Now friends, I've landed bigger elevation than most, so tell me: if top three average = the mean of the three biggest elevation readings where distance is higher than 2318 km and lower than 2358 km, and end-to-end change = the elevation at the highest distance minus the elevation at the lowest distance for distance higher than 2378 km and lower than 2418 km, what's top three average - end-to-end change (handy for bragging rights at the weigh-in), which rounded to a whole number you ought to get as 85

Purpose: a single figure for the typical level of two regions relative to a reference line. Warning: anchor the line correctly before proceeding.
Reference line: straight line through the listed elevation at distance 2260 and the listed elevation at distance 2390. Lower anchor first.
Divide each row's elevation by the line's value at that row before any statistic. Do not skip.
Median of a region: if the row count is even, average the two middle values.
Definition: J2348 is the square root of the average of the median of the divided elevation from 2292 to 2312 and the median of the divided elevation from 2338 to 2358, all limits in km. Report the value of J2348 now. 0.959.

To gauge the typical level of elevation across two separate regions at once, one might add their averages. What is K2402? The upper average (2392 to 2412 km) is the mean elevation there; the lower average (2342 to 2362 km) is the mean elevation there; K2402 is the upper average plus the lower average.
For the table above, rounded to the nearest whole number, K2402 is 153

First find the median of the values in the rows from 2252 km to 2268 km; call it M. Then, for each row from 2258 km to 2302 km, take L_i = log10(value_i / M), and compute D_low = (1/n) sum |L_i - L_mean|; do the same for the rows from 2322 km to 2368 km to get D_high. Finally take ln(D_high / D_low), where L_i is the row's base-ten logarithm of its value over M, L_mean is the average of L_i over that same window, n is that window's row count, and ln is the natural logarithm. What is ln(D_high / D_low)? 0.37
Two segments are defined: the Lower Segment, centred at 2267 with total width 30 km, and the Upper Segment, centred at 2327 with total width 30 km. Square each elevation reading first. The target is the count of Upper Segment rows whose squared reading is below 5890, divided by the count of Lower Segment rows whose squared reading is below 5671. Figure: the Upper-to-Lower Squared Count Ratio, 2.0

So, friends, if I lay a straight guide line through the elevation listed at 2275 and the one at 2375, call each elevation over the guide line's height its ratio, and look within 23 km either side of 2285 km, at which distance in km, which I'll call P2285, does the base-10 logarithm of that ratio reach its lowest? 2305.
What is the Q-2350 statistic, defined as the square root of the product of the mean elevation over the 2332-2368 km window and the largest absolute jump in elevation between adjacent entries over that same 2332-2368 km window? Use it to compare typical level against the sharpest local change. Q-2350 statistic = 29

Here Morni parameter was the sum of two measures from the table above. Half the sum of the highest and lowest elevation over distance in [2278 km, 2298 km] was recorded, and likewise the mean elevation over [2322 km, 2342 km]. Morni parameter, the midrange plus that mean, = 145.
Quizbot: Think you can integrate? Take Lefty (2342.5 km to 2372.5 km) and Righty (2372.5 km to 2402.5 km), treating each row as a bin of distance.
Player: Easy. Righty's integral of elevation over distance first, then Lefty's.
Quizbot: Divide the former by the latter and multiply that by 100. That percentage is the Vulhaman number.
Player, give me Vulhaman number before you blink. 109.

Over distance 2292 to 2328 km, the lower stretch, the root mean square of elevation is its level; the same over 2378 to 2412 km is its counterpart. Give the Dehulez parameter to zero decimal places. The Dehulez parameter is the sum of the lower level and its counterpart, 150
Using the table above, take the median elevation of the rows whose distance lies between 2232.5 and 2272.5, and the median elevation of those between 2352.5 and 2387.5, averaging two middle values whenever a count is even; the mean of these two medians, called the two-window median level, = 80.2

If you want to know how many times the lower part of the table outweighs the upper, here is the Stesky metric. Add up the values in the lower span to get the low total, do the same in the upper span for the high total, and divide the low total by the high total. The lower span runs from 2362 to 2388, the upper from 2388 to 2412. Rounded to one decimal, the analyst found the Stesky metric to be 1.1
